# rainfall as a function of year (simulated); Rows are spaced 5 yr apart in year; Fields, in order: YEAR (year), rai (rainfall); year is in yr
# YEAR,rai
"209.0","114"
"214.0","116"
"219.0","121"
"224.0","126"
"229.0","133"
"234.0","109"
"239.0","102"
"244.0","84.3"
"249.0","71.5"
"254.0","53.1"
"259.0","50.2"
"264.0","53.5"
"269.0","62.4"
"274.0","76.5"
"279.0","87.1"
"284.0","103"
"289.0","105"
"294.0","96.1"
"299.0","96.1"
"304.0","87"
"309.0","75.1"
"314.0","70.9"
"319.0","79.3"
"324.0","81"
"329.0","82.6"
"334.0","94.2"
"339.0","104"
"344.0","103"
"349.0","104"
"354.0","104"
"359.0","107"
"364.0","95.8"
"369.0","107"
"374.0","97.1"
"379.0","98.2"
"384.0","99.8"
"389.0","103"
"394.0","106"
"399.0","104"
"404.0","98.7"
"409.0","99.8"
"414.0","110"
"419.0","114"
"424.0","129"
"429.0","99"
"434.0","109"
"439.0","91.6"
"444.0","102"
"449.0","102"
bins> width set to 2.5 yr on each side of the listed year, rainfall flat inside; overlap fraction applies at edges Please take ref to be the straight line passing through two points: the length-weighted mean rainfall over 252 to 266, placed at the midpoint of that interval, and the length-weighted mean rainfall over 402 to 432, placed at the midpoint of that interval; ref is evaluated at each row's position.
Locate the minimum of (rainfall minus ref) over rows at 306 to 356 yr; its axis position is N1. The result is 314.0 yr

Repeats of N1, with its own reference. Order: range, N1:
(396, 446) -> 439.0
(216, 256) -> 254.0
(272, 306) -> 304.0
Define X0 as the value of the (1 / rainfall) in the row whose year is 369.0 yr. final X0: 0.0093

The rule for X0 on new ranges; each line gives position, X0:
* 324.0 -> 0.0123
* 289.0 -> 0.0095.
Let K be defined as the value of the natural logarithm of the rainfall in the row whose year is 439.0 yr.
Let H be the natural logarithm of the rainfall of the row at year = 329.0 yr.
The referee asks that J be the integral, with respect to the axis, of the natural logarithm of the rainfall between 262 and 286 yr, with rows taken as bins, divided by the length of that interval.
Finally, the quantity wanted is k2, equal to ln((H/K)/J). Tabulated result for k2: -1.48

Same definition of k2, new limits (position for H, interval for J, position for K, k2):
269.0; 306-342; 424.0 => -1.65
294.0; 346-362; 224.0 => -1.59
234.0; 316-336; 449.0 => -1.47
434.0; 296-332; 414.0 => -1.48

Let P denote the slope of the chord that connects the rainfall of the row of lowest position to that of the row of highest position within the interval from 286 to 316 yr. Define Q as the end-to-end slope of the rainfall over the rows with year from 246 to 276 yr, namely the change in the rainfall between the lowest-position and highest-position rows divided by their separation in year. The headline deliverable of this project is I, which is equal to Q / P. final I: -0.1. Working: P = -1.4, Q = 0.2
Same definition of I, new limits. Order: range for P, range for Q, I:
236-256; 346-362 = -0.1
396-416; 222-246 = -5.2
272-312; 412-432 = 18.3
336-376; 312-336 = -5.9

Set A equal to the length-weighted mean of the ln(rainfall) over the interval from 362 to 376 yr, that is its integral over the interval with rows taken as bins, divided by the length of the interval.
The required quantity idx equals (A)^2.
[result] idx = 21.2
